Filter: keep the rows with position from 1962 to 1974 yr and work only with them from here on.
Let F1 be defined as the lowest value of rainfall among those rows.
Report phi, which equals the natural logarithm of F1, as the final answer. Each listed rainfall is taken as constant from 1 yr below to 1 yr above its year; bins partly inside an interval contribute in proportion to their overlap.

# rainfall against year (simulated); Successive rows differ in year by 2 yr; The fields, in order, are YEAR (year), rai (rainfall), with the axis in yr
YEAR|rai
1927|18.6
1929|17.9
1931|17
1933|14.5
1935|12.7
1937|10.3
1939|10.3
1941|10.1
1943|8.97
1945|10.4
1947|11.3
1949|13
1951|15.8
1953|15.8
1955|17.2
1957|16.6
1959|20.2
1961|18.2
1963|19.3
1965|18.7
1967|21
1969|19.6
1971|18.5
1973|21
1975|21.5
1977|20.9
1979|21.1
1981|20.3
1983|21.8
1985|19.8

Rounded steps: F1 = 18.5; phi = 2.9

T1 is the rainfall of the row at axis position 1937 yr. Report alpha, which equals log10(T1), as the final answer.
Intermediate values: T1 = 10.3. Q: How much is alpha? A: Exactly 1.01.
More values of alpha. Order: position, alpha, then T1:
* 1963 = 1.29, 19.3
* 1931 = 1.23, 17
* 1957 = 1.22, 16.6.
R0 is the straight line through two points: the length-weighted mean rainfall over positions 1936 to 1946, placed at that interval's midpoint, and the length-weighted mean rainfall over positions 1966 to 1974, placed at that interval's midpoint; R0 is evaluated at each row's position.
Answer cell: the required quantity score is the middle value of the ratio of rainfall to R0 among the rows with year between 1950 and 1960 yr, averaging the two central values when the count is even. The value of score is 1.16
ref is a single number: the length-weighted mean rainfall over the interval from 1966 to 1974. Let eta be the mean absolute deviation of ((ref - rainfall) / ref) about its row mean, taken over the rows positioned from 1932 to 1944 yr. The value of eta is 0.08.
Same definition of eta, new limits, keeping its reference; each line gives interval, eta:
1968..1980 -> 0.05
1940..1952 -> 0.09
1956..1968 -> 0.06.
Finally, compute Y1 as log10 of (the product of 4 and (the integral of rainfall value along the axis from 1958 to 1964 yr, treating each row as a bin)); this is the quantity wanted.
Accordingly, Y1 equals 2.66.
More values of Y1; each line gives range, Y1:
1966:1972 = 2.67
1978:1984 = 2.70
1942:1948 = 2.39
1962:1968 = 2.67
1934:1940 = 2.43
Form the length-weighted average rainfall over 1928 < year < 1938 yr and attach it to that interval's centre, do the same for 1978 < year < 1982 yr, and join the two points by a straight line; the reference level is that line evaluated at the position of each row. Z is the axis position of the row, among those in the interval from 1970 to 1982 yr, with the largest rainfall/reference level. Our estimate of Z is 1975 yr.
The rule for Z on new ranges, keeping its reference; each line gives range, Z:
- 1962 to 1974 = 1967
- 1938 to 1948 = 1947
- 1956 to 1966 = 1959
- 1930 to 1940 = 1931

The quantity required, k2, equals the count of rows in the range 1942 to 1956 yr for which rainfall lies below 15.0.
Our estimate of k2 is 4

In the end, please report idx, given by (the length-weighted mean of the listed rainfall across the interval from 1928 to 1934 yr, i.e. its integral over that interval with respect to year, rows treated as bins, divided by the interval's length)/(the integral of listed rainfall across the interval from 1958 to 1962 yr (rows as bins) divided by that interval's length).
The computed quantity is 0.9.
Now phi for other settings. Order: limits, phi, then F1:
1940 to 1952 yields 2.2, 8.97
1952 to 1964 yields 2.8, 15.8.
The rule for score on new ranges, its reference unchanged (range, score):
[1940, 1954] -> 1.01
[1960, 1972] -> 1.05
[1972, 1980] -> 0.96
